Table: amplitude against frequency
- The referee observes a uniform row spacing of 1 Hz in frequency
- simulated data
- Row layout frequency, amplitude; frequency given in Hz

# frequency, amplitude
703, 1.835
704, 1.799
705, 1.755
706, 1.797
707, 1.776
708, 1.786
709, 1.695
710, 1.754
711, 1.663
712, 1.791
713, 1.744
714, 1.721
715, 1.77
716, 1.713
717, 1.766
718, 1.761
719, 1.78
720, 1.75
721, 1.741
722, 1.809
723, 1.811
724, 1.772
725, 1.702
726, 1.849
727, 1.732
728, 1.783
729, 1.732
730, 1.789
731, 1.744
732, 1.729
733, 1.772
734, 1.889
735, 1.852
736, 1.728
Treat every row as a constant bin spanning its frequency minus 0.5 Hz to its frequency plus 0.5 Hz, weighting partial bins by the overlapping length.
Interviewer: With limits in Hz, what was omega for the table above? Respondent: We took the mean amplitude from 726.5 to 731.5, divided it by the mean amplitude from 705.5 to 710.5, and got 1.00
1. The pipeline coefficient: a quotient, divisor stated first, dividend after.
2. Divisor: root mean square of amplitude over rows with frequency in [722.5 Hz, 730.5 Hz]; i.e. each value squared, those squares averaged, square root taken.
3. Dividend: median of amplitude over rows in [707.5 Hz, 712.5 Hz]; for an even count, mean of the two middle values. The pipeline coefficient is 0.99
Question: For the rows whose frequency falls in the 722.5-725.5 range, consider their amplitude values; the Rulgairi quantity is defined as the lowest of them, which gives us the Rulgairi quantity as 1.702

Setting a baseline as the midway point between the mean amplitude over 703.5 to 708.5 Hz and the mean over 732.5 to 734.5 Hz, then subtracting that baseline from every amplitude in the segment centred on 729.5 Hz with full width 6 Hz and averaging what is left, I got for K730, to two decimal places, -0.06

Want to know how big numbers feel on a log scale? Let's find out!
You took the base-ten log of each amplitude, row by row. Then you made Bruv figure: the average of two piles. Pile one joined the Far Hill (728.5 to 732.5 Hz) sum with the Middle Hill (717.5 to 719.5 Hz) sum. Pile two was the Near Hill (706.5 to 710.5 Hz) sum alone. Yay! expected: 1.22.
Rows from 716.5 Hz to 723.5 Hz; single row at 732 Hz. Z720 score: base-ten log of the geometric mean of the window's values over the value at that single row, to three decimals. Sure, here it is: 0.011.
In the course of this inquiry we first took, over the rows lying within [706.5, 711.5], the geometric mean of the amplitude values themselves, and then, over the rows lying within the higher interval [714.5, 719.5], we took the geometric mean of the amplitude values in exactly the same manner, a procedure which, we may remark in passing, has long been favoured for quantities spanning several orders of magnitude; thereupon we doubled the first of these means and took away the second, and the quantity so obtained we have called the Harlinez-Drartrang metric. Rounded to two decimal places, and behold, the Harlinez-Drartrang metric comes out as 1.71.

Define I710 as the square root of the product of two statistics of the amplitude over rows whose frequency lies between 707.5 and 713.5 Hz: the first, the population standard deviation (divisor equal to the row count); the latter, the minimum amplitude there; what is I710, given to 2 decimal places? 0.28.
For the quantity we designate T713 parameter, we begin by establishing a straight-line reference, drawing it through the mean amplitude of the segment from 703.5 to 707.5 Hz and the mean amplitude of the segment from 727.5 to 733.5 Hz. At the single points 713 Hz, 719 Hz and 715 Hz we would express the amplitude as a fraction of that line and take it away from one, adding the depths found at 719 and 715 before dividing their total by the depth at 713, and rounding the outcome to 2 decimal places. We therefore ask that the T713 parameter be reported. -0.27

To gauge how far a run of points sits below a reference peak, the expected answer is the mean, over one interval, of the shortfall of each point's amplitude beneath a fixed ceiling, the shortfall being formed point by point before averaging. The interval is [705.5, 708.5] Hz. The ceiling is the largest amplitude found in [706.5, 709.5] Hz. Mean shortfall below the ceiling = 0.000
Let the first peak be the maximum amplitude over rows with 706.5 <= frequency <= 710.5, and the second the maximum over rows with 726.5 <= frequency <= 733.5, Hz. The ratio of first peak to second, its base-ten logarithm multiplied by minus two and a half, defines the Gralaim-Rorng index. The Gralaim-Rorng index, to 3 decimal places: 0.002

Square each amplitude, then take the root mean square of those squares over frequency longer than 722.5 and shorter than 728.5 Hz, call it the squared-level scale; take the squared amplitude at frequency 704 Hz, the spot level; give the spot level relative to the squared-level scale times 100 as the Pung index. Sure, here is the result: 103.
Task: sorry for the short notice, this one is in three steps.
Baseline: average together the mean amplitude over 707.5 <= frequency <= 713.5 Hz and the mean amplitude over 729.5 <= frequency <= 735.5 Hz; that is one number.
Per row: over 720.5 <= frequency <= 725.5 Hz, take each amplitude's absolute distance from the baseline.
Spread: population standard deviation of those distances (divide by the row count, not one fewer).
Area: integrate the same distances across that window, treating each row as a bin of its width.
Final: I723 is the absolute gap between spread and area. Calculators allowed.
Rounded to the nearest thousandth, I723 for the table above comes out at 0.162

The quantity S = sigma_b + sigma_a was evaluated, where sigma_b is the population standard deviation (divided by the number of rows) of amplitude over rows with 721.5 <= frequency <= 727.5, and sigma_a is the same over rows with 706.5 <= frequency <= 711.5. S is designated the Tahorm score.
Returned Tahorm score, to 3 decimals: 0.098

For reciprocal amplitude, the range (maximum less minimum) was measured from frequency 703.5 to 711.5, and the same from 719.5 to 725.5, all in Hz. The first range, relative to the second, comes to 1.3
